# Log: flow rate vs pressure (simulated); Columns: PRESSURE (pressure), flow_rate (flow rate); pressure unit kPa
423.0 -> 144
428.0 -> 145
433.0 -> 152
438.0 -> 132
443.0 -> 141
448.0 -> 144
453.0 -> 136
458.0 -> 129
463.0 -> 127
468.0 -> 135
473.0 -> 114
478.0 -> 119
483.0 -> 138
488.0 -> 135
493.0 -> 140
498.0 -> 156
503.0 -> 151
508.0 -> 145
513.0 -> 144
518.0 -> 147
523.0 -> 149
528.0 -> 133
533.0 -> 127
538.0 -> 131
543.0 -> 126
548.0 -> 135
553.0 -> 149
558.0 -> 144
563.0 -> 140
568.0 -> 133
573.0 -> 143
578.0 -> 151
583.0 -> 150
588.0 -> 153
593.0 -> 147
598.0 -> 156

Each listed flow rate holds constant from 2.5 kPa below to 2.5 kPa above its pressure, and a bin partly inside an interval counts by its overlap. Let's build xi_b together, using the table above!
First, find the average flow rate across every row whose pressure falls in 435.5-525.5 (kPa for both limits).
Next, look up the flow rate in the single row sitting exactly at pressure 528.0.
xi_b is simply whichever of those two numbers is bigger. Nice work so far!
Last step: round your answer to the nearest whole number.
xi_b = 138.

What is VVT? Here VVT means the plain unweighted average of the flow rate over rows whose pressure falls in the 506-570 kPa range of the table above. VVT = 139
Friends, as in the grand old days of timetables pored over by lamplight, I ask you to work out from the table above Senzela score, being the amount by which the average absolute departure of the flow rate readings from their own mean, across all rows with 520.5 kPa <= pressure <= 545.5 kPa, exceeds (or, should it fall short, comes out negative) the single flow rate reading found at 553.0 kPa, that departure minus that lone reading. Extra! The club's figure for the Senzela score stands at -143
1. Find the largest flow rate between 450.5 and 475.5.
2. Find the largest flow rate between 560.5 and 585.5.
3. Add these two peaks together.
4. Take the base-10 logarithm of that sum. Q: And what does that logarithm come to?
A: 2.46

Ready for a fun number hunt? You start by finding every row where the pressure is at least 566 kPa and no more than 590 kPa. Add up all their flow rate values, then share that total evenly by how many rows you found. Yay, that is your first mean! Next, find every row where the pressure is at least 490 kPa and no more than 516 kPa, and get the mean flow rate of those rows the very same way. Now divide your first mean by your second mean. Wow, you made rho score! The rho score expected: 0.99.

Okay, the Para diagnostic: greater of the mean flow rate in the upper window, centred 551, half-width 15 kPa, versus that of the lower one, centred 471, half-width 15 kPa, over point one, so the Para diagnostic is 1375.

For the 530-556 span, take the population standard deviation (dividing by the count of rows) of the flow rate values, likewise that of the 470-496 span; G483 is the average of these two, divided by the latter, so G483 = 0.89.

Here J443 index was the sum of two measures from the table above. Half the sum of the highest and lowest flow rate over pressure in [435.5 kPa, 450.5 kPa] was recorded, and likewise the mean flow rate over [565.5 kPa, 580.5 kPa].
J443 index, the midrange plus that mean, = 280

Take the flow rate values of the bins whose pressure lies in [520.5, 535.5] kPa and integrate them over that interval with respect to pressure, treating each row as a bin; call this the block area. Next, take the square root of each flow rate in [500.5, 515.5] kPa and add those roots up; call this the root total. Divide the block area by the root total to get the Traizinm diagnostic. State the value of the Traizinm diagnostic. 56.3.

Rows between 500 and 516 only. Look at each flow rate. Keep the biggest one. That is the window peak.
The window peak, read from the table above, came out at 151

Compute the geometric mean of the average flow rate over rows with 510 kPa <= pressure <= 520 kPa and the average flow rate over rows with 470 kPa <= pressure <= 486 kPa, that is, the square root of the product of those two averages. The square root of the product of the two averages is 134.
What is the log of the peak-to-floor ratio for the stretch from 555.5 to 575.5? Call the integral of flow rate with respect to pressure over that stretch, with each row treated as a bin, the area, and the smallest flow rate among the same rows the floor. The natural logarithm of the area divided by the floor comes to 3.0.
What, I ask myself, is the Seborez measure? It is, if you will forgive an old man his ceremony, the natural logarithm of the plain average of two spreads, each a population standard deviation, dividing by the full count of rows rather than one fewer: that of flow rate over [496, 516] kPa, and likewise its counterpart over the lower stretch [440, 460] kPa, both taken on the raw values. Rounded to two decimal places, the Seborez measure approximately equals 1.66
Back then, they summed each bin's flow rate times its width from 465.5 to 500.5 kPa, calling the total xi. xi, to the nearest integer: 4685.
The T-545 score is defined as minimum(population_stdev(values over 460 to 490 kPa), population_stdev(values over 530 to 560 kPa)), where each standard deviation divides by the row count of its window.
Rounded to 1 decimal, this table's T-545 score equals 8.5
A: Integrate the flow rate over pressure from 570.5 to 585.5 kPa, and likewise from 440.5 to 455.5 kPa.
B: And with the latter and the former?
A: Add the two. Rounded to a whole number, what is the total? 4325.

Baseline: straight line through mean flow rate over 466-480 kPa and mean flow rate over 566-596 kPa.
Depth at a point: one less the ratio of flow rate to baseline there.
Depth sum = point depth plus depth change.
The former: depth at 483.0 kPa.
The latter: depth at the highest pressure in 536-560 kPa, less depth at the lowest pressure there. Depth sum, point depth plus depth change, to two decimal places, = -0.17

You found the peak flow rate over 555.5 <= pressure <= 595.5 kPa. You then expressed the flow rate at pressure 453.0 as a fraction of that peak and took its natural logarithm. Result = -0.12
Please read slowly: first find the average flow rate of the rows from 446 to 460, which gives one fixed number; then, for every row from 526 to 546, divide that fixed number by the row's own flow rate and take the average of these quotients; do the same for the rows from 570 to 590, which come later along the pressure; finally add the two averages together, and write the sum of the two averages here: 1.97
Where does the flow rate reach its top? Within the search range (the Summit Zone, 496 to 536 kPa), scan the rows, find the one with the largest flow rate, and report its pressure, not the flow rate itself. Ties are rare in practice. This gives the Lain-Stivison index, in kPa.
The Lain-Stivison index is 498.0 kPa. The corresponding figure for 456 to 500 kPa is 498.0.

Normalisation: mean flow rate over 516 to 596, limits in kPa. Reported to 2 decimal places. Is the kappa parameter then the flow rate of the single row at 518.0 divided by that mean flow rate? 1.04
